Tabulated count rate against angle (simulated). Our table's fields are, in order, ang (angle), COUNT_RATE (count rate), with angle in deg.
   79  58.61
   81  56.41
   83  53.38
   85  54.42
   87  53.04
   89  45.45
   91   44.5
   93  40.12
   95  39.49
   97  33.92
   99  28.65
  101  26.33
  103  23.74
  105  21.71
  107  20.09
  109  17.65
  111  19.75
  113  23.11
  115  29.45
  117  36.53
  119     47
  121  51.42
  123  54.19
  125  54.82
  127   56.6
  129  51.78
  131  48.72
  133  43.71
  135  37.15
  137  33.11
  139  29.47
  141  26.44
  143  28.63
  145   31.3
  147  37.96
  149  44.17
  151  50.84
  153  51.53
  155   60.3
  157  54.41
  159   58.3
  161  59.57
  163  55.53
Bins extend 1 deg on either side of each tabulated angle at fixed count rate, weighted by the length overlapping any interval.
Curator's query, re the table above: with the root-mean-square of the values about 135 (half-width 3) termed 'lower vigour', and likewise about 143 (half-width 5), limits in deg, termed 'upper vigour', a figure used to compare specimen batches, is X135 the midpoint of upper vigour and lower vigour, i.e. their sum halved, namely 34.6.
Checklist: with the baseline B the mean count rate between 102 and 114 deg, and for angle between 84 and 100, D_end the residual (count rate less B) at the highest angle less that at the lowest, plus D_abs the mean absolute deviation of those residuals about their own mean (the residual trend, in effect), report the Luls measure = -19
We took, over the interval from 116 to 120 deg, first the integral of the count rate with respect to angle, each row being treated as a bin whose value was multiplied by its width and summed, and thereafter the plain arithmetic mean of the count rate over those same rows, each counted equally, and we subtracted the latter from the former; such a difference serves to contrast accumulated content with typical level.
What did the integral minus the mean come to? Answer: 125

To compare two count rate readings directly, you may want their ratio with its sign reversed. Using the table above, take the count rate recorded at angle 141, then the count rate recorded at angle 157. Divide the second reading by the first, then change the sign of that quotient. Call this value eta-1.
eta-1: -2.1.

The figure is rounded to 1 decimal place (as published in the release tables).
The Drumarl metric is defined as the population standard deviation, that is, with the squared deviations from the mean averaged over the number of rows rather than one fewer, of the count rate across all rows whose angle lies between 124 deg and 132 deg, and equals 3.0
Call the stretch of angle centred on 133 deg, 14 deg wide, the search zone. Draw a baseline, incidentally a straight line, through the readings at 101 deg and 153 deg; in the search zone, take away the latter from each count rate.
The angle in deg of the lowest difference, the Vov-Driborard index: 139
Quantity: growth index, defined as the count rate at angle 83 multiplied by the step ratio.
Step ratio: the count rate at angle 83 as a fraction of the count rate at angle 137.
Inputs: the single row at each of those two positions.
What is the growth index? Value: 86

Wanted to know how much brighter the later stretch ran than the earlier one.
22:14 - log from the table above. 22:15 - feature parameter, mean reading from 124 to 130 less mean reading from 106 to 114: 34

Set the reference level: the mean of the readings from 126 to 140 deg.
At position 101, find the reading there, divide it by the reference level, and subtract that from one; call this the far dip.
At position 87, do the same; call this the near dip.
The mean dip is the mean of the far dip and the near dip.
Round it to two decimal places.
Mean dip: 0.08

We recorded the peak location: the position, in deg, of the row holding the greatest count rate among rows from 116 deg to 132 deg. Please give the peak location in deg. 127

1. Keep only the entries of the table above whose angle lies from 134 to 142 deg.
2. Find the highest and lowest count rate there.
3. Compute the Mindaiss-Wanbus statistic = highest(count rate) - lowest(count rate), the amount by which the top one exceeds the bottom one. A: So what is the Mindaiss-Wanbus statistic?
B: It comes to 11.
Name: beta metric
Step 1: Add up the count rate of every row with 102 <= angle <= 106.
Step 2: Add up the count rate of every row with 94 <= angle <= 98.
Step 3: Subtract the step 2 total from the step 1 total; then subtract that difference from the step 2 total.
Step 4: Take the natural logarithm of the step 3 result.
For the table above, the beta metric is 4.62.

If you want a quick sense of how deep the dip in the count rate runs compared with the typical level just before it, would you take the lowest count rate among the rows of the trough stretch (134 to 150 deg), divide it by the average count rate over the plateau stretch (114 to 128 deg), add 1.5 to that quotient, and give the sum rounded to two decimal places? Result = 2.06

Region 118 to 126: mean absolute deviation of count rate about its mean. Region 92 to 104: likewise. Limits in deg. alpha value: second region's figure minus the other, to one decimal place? 3.2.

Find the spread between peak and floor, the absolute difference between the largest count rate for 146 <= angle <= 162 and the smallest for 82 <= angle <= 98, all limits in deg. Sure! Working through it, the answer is 26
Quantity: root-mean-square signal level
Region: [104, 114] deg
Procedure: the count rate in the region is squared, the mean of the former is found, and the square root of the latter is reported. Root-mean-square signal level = 21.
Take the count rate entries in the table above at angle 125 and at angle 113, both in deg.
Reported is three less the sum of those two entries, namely -75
